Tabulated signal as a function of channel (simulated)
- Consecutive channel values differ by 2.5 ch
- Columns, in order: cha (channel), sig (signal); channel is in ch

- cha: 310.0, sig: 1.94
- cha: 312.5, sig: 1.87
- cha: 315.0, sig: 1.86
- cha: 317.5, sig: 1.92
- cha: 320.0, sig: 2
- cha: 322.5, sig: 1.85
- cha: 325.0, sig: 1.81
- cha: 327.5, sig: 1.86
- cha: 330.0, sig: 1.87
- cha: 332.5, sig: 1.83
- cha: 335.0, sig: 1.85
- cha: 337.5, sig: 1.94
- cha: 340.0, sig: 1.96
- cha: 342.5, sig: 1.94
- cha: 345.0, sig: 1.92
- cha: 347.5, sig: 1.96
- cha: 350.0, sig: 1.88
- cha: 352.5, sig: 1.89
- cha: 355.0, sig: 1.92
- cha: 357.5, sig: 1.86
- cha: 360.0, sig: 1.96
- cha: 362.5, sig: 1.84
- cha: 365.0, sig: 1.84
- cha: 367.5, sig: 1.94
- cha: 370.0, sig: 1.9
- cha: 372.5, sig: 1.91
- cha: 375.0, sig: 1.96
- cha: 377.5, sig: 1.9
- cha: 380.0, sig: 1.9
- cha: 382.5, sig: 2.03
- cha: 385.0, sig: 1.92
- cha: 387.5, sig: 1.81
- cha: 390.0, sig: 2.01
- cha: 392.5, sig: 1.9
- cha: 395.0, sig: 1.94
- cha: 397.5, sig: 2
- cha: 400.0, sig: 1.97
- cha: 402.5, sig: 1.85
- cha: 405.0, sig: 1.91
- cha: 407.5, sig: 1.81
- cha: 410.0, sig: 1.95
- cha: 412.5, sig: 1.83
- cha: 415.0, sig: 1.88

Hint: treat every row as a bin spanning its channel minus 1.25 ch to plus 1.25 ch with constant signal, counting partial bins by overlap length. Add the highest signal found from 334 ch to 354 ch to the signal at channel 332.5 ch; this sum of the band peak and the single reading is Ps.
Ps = 3.79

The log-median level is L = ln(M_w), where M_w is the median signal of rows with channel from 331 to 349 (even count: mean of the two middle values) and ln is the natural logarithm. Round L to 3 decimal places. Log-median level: 0.663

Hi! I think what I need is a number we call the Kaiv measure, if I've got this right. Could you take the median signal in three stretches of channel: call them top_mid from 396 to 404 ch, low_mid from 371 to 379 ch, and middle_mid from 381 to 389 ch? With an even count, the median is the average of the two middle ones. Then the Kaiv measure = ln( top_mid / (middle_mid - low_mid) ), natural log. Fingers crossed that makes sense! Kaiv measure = 5.28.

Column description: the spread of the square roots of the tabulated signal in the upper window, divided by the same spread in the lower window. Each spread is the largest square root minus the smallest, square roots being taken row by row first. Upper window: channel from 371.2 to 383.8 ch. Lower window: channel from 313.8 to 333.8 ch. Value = 0.7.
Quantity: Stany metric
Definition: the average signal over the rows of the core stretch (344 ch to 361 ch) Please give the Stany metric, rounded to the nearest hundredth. 1.91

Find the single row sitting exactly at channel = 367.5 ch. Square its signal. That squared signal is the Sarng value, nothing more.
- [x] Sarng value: 3.76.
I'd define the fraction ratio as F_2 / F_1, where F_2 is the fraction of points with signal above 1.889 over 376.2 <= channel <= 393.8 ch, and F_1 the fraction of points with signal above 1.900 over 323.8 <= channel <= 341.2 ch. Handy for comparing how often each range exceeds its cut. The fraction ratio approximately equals 3.0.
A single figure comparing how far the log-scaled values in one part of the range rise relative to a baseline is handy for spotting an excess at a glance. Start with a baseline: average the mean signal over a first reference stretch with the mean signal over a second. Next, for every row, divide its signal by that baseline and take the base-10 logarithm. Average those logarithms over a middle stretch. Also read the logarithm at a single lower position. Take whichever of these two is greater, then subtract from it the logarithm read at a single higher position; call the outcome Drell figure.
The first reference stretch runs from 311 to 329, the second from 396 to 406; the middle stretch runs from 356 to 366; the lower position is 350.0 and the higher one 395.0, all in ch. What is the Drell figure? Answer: -0.014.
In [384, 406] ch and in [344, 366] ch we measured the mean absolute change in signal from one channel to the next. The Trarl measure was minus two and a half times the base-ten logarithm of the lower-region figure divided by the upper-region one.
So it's 0.55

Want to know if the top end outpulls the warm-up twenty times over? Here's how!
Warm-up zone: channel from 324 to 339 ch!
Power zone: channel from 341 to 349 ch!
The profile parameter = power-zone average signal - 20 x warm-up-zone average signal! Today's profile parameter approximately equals -35.3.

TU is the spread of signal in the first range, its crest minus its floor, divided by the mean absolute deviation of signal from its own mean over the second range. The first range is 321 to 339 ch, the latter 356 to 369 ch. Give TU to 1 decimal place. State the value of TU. 2.6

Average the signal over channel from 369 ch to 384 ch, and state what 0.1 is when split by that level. 0.0517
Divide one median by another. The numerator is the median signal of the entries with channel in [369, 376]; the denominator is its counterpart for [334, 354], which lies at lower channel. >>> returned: 0.990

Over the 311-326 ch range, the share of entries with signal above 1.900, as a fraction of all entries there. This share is 0.33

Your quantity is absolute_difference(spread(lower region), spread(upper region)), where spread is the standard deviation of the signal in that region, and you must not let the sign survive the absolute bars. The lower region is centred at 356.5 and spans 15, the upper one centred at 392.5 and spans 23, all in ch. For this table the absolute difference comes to 0.031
